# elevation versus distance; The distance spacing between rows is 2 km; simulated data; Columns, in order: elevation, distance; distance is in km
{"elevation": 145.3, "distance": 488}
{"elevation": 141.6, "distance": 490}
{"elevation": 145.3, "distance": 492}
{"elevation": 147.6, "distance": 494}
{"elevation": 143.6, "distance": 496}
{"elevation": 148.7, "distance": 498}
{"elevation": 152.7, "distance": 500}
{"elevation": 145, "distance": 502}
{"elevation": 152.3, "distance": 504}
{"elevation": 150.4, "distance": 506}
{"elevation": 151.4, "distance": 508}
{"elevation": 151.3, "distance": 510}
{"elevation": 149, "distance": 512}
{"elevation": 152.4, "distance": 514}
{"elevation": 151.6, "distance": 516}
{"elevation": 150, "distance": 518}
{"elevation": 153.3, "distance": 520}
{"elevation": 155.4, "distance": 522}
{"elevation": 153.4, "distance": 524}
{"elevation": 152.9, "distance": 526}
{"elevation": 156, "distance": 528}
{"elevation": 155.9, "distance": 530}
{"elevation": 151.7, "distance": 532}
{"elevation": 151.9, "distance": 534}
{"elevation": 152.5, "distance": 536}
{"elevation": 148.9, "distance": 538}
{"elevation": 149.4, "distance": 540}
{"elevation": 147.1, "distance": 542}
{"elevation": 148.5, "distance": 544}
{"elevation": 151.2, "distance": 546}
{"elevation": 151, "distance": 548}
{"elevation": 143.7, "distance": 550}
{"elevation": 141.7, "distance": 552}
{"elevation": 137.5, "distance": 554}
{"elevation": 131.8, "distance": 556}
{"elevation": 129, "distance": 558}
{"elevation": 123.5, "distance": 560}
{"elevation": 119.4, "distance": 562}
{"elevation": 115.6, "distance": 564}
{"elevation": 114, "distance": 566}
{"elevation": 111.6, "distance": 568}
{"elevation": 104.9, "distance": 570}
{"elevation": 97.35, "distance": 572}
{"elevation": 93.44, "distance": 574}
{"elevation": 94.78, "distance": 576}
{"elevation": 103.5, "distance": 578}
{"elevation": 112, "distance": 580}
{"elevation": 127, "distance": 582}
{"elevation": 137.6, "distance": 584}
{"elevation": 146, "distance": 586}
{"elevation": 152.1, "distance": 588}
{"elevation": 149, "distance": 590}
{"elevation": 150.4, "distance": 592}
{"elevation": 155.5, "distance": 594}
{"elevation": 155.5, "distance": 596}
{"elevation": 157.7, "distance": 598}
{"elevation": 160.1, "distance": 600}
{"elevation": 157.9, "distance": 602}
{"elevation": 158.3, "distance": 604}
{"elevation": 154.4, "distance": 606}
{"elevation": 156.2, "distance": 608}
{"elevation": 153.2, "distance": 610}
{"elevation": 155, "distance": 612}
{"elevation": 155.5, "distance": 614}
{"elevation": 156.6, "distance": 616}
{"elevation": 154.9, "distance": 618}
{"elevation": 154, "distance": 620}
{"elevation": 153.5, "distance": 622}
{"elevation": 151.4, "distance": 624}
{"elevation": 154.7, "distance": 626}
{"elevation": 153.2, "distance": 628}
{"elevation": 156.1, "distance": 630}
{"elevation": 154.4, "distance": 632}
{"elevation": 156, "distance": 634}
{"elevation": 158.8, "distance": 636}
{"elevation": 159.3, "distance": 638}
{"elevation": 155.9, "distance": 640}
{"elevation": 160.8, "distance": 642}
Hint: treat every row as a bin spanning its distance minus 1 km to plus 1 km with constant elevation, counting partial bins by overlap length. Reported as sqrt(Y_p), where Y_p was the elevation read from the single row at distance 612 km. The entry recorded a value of 12.4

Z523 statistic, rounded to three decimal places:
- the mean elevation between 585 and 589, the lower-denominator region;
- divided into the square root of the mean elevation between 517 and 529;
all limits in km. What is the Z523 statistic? 0.083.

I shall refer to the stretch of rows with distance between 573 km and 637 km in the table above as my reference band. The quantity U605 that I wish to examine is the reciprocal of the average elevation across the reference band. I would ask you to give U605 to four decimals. 0.0068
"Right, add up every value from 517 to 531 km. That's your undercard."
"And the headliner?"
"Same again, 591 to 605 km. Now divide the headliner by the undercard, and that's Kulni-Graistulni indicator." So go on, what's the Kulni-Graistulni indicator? 1.0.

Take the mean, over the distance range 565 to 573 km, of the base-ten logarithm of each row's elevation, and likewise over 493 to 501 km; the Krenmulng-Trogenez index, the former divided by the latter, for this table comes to 0.93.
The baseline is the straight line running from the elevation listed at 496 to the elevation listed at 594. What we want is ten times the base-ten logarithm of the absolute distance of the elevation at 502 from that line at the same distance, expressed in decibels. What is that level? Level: -1.7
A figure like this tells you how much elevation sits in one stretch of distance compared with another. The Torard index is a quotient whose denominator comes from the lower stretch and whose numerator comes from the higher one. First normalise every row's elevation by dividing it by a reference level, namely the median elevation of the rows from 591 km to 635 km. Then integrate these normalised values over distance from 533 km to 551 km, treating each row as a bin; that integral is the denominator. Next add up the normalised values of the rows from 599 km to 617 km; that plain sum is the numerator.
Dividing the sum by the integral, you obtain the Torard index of 0.523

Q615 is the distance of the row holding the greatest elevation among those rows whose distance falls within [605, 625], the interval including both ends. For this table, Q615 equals 616 km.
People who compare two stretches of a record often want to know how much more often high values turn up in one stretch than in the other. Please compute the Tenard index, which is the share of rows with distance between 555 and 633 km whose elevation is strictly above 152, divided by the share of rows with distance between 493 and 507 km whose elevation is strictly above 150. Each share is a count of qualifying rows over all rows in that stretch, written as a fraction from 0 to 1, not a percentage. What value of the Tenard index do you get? 1.2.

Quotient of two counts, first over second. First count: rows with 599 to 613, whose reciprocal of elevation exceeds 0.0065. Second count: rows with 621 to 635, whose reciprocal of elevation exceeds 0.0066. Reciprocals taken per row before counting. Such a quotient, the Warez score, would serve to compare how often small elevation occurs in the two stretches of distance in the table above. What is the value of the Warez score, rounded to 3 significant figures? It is 1.00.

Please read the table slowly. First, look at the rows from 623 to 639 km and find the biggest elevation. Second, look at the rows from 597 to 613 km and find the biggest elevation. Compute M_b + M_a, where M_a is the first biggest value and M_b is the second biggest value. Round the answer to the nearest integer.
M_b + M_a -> 319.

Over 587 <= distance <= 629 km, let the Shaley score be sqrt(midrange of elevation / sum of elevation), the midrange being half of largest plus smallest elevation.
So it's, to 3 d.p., 0.218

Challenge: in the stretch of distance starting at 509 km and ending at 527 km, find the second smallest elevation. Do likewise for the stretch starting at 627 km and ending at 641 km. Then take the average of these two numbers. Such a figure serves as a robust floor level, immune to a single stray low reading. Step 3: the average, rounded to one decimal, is 152.2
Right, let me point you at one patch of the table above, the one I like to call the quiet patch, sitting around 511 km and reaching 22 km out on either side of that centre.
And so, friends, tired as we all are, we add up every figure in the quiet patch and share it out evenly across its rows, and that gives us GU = 151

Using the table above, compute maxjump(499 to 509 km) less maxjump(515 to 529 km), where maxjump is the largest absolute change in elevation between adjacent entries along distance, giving 4.4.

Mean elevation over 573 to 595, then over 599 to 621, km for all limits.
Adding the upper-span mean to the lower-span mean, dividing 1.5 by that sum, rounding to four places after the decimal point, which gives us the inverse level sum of 0.0053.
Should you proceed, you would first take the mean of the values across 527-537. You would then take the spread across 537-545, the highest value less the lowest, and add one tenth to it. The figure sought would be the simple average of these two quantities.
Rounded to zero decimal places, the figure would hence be 78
